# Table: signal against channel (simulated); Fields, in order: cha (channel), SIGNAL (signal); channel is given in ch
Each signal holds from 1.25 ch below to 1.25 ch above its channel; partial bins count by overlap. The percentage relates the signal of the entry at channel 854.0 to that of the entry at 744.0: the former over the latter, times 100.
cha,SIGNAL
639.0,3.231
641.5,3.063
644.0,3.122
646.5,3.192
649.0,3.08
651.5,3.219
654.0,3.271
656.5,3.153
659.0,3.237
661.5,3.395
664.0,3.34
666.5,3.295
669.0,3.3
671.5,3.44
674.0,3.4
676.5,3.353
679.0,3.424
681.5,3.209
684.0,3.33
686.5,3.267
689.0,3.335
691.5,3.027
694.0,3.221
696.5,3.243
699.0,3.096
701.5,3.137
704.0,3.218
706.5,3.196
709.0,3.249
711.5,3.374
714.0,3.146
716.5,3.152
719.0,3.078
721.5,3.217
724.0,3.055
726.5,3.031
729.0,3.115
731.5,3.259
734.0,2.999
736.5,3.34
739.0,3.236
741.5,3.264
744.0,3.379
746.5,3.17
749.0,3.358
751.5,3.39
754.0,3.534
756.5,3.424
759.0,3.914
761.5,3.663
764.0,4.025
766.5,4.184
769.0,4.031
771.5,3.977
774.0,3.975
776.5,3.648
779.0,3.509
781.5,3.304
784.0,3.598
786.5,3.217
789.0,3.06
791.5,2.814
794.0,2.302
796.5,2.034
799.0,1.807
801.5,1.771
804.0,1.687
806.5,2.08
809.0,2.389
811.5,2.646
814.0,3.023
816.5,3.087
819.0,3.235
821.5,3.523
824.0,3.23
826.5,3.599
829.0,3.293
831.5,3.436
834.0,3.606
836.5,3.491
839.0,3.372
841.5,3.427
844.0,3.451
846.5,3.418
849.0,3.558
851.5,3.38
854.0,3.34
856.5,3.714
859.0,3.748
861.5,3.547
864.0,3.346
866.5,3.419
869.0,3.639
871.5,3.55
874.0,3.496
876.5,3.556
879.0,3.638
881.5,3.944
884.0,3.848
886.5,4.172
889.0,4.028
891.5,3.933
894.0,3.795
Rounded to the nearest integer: 99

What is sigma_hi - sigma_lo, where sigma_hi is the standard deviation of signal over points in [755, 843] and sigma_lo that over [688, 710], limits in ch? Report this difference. 0.60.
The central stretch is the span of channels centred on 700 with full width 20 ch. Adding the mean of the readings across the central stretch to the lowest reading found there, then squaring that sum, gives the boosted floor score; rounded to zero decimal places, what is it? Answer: 38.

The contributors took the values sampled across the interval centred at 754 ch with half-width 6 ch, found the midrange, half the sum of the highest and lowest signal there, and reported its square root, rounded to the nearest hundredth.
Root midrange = 1.91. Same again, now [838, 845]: 1.85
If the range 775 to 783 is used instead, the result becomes 1.86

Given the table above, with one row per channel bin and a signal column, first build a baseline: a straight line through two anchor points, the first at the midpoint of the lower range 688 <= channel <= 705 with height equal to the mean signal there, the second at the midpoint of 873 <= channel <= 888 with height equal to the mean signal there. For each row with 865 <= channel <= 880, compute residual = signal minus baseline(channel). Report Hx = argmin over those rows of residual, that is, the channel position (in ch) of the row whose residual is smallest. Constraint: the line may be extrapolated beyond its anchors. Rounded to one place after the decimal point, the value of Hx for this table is 866.5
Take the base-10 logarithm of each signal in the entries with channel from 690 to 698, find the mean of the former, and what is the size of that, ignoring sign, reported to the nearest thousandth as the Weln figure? 0.500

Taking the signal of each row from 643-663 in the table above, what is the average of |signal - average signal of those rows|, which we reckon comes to 0.072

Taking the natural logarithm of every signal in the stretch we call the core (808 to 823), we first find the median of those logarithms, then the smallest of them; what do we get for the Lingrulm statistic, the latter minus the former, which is -0.25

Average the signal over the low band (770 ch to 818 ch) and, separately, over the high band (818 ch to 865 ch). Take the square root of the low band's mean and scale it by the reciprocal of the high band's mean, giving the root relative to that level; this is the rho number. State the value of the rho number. 0.49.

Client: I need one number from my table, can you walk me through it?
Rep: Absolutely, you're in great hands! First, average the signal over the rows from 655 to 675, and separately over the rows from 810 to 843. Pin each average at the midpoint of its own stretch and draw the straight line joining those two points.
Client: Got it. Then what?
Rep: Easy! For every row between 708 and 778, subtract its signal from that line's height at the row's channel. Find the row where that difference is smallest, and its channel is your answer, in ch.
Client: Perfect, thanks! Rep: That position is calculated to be 766.5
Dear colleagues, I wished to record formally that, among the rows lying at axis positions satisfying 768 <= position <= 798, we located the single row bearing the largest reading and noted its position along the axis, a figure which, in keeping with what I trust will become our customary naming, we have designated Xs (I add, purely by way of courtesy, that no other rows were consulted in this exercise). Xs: 769.0 ch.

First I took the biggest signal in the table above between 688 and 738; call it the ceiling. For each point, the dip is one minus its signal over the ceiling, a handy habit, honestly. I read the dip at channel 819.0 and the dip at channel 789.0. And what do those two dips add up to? 0.13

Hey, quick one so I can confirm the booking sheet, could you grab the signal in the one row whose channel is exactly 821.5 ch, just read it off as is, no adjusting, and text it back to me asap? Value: 3.523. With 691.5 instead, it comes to 3.027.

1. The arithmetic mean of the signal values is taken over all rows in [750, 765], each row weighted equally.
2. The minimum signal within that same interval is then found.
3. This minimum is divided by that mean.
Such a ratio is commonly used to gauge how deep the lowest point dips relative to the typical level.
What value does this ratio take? 0.93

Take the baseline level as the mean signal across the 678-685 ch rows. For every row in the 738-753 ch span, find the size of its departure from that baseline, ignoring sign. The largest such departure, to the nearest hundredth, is 0.15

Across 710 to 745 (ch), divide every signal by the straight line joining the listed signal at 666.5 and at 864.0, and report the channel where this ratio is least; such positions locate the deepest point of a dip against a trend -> 734.0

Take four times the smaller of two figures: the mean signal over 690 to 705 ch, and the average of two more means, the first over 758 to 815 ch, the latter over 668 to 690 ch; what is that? 12.6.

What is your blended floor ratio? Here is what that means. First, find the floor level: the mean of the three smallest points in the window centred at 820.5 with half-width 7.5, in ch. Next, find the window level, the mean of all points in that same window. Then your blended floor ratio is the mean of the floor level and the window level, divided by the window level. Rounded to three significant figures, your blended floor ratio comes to 0.974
